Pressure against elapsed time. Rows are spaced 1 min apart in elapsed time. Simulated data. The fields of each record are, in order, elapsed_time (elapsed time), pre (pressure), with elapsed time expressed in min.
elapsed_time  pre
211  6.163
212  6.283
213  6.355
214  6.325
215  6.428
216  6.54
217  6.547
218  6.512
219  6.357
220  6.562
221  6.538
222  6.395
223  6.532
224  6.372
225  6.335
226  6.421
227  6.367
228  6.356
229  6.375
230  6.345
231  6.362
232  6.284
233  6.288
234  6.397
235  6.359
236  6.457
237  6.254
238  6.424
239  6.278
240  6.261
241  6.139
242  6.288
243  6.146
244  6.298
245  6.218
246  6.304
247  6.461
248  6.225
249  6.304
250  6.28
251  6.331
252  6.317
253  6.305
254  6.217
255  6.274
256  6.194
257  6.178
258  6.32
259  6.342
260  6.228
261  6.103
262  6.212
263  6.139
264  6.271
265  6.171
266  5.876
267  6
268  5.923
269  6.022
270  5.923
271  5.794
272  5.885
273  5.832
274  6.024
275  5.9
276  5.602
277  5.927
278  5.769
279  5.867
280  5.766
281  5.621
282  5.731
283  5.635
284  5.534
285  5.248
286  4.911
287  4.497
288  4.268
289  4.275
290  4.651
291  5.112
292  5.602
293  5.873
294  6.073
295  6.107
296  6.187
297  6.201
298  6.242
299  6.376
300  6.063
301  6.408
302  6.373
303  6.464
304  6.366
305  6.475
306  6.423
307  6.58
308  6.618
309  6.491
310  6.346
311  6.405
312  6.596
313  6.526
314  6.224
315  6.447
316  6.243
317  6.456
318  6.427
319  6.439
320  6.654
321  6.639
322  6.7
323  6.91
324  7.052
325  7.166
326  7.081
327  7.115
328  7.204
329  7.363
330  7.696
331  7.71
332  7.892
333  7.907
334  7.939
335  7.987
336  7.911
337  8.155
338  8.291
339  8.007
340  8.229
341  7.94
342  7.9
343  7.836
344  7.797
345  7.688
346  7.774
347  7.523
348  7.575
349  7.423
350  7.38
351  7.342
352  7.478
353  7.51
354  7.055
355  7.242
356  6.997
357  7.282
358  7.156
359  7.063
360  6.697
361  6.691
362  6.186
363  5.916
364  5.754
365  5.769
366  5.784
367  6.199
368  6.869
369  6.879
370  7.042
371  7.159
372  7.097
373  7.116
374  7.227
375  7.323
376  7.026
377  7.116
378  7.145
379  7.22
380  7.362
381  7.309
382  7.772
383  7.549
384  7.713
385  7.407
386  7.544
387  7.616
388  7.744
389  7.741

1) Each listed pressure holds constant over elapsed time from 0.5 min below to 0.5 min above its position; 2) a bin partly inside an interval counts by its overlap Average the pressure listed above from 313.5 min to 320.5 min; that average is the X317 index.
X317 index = 6.41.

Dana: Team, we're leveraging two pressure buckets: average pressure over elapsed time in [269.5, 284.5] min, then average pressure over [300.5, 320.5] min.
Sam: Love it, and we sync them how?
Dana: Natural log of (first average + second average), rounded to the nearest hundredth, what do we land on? 2.50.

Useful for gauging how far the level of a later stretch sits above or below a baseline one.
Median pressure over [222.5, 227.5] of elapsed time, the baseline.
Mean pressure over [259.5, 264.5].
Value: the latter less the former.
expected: -0.2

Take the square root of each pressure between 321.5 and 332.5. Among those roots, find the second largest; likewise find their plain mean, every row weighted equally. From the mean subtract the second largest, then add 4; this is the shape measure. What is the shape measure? 3.92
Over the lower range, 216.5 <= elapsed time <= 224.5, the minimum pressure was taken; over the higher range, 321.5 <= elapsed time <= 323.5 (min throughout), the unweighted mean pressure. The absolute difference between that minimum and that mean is 0.45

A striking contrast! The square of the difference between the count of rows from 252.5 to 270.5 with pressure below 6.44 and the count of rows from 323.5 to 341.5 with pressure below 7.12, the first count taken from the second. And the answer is 225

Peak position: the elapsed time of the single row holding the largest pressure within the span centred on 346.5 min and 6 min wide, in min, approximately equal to 344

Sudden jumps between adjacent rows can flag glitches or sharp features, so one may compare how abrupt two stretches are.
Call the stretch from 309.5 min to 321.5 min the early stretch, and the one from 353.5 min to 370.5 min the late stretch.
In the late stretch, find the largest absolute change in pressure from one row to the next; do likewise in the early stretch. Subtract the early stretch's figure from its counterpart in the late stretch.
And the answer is 0.37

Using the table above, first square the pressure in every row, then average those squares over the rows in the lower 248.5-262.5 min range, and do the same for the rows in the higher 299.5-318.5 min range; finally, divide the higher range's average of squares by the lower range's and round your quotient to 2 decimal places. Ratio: 1.05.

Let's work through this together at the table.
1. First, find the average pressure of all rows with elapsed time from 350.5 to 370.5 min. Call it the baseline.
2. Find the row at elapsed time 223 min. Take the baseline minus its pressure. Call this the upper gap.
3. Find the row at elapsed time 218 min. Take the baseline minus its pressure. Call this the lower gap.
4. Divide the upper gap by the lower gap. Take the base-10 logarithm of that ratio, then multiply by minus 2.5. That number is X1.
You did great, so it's 0.10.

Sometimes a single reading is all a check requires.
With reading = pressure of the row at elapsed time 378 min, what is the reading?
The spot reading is 7.145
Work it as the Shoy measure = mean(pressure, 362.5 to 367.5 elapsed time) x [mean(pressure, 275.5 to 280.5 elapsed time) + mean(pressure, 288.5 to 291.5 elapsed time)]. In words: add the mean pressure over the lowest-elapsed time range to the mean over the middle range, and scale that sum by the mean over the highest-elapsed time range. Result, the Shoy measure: 62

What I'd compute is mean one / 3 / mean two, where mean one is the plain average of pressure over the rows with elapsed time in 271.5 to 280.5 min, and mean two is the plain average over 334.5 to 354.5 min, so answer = 0.252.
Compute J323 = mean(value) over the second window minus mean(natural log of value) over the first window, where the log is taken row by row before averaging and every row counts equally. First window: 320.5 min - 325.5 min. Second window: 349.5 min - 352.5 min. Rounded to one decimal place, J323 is 5.5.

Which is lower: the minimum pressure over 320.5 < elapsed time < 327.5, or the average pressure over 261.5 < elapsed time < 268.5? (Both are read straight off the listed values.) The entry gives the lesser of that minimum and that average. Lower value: 6.1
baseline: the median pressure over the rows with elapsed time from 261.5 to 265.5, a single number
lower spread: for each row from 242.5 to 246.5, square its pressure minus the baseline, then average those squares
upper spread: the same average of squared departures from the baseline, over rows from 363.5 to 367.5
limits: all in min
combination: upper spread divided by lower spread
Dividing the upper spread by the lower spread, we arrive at 20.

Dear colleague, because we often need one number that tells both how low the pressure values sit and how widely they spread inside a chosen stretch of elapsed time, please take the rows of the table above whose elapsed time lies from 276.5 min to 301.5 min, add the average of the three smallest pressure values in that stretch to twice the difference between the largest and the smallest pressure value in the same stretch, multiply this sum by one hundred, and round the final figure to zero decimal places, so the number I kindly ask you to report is 863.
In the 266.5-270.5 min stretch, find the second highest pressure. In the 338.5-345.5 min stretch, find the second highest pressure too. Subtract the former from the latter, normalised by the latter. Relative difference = 0.25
